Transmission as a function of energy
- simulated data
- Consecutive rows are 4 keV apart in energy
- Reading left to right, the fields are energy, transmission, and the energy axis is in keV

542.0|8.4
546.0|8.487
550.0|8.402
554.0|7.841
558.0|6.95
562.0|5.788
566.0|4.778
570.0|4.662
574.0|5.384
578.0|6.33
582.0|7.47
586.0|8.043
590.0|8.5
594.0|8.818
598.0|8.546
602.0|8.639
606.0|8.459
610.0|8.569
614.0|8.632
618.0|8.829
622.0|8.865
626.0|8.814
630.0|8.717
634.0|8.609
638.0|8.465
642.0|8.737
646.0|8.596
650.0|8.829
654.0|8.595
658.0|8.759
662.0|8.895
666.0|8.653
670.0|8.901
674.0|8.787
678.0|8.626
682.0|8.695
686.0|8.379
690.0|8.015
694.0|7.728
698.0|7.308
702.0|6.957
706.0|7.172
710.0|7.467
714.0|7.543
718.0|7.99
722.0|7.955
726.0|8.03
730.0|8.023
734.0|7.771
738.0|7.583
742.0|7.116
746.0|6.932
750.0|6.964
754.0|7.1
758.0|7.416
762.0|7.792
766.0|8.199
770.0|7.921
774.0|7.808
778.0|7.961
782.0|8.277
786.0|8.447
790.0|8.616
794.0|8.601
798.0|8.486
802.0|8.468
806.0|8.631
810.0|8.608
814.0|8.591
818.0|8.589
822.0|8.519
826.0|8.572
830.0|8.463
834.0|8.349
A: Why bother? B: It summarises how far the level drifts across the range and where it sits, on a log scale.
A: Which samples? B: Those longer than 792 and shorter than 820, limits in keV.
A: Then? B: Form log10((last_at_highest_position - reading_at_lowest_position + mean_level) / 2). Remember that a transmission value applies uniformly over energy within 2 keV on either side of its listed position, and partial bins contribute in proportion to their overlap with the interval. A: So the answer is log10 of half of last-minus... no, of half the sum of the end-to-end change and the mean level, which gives 0.63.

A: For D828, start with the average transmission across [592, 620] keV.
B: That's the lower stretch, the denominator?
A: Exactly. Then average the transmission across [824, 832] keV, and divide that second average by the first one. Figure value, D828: 0.99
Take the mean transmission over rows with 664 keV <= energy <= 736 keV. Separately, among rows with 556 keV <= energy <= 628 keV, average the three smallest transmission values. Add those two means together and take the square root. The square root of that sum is 3.60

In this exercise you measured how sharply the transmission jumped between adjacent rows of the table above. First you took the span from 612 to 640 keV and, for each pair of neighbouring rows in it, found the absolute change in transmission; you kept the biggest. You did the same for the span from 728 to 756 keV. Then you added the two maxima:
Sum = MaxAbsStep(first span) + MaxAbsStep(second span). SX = 0.66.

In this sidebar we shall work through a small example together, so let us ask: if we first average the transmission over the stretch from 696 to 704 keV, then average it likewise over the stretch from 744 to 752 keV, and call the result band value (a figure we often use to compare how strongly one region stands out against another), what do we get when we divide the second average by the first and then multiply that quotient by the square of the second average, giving 47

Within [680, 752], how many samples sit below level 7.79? 11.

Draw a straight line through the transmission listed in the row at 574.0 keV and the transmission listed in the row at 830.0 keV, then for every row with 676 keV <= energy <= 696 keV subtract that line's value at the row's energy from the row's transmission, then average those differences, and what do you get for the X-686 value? 1.6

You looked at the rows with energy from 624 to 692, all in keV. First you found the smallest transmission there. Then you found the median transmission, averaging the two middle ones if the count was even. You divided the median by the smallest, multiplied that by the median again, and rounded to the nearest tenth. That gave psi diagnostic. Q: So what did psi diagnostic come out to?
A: 9.4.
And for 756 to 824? 9.7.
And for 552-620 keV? 13.9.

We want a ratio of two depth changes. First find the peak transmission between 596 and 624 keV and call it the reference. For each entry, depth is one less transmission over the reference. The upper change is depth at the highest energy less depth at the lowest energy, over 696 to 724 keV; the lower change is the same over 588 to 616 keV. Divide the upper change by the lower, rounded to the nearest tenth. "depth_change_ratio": 4.9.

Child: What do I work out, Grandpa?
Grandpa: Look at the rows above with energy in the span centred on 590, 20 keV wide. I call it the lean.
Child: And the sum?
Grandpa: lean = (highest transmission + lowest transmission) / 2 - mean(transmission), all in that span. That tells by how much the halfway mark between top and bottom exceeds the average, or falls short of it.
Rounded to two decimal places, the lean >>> -0.13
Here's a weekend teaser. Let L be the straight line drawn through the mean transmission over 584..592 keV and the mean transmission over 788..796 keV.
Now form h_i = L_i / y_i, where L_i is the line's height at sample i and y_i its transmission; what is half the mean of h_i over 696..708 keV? 0.592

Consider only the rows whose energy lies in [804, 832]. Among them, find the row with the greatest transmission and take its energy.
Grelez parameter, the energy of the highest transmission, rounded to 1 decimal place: 806.0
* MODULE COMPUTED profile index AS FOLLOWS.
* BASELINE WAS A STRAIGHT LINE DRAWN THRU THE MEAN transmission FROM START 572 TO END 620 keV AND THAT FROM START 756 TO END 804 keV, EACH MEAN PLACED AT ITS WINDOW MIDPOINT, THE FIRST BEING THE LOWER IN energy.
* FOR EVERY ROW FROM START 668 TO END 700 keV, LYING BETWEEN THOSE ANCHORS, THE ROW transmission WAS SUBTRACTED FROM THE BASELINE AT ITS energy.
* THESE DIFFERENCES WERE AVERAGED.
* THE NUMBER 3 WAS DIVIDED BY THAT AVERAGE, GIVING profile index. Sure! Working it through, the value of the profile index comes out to -14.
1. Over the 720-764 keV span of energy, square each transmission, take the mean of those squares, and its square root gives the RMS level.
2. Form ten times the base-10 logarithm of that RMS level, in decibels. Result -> 8.8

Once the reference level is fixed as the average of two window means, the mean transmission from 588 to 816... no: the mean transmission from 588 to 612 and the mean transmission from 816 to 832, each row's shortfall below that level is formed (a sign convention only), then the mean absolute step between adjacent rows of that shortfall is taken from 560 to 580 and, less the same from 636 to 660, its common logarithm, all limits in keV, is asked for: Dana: -0.3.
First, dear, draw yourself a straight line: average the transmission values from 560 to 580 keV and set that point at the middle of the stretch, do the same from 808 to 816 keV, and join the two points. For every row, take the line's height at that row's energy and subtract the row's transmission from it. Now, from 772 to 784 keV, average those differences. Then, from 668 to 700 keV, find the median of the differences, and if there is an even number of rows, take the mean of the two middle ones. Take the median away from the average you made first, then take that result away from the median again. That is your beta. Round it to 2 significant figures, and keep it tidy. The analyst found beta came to -3.4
